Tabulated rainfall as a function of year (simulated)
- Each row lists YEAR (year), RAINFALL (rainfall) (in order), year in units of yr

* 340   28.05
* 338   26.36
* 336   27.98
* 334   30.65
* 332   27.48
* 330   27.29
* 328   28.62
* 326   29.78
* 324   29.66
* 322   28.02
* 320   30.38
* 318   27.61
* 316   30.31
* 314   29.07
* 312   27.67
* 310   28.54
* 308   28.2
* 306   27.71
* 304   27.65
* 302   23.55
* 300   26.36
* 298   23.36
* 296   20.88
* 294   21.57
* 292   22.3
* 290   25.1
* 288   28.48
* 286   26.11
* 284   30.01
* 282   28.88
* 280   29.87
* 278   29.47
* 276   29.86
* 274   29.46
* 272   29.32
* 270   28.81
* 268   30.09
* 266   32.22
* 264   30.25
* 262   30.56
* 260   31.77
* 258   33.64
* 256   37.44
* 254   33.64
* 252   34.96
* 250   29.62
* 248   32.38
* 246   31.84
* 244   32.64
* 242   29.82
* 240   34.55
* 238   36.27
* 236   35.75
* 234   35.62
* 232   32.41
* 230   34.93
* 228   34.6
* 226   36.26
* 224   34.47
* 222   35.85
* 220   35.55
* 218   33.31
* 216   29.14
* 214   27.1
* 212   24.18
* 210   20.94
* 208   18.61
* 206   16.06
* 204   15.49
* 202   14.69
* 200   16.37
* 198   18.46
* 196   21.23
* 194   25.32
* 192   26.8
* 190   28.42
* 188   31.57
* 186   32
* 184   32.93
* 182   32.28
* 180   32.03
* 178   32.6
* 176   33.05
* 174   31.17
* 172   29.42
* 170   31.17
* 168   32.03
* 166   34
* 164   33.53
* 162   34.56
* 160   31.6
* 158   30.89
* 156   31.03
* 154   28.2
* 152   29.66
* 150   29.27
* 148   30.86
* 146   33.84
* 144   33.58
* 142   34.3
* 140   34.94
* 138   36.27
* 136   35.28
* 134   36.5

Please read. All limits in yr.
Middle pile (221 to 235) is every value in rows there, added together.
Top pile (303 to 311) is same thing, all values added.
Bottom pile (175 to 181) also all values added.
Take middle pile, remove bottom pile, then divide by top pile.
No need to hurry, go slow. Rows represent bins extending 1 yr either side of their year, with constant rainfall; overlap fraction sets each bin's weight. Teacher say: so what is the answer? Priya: 1.3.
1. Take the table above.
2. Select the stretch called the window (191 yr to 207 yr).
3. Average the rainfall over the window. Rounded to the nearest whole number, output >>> 19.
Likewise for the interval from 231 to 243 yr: 34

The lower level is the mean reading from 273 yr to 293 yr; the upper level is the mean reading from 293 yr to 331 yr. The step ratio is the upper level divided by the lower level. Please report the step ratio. 0.97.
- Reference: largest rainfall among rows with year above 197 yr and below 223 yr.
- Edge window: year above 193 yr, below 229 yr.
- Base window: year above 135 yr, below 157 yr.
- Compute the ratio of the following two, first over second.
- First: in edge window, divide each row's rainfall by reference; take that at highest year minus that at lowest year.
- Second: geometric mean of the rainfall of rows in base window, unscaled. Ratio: 0.0080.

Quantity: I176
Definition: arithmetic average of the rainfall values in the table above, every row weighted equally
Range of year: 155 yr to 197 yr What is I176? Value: 31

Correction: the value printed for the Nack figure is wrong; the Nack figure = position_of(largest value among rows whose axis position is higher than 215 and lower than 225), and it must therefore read 222 yr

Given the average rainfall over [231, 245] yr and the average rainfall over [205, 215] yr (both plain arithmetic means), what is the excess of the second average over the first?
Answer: -12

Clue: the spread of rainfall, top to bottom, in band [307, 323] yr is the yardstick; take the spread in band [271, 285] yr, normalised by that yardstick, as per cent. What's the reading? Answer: 41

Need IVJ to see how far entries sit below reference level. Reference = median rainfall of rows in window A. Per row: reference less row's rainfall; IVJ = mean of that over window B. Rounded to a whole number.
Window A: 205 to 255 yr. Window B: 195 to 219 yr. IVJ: 12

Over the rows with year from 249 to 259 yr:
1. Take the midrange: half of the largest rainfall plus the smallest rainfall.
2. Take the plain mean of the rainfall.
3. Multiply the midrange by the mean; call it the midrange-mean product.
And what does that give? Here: 1135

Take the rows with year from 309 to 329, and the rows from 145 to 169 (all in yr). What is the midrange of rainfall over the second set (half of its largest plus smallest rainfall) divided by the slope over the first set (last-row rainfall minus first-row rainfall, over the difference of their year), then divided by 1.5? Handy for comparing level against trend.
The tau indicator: 4707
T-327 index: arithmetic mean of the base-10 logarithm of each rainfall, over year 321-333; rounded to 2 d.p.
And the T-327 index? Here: 1.45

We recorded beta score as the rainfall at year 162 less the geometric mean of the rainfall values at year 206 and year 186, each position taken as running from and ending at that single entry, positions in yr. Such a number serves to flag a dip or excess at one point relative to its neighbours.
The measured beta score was 12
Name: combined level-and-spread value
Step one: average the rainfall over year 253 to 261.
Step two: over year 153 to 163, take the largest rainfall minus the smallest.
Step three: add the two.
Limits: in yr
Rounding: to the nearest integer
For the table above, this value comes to 40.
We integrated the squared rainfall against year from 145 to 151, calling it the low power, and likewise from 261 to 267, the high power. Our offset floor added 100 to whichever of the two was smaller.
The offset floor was 5874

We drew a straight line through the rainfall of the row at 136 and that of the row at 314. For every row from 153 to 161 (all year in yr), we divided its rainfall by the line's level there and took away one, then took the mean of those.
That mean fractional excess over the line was -0.12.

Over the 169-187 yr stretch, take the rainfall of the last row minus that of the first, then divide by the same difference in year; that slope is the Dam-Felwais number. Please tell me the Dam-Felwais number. 0.05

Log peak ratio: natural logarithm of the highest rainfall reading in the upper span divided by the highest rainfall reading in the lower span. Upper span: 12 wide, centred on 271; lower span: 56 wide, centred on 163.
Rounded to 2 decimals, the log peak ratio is -0.12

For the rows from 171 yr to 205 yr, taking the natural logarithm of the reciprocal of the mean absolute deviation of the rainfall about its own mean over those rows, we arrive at -1.74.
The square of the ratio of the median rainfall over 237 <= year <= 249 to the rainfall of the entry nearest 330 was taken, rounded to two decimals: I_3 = 1.42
